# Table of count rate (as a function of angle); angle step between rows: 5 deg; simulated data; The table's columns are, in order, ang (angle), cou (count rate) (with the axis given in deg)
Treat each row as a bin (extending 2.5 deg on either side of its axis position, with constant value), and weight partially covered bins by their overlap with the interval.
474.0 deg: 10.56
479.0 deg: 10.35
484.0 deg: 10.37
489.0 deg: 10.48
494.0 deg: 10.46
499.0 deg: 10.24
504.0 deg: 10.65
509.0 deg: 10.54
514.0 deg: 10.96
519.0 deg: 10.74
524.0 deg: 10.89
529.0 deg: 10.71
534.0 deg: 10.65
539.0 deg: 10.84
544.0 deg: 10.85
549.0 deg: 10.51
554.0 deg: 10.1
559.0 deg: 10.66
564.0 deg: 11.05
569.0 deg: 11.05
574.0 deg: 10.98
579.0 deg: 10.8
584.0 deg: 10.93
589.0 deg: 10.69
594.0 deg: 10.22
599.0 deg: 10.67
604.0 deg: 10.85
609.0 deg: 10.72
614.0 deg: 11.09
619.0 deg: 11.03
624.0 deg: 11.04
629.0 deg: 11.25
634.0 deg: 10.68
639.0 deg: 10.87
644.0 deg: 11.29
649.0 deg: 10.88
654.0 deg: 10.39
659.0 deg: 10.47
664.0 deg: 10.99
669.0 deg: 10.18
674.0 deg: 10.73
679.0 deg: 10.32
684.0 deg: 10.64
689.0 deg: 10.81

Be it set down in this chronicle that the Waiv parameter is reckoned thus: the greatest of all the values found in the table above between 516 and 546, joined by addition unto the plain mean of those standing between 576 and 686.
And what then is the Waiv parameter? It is 21.7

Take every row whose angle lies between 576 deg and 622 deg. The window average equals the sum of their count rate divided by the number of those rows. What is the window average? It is 10.78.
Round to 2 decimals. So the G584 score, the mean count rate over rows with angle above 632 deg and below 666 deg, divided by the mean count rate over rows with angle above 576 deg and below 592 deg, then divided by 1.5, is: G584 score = 0.67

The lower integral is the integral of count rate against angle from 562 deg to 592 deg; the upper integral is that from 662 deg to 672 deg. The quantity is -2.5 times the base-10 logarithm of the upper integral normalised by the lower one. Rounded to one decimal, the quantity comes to 1.2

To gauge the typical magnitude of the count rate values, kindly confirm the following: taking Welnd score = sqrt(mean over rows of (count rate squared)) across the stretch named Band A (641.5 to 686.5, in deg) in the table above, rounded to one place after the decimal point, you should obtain 10.7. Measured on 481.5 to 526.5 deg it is 10.6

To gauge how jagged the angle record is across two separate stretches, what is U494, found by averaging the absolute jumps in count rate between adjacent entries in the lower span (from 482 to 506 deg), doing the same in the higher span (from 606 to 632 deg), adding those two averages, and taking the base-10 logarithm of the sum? -0.453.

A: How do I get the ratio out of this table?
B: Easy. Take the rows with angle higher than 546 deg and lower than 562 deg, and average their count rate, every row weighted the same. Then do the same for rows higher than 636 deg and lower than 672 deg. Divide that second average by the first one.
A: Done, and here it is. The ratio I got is 1.03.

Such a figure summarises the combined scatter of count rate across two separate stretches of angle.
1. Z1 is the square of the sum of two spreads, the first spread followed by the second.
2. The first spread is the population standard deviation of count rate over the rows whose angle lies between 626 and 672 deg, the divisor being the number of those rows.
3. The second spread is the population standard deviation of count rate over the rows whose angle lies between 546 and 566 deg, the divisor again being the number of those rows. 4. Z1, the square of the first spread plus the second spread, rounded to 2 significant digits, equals 0.49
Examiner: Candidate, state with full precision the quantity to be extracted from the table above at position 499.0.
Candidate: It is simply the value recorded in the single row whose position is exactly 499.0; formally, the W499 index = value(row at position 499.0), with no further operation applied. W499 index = 10.24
